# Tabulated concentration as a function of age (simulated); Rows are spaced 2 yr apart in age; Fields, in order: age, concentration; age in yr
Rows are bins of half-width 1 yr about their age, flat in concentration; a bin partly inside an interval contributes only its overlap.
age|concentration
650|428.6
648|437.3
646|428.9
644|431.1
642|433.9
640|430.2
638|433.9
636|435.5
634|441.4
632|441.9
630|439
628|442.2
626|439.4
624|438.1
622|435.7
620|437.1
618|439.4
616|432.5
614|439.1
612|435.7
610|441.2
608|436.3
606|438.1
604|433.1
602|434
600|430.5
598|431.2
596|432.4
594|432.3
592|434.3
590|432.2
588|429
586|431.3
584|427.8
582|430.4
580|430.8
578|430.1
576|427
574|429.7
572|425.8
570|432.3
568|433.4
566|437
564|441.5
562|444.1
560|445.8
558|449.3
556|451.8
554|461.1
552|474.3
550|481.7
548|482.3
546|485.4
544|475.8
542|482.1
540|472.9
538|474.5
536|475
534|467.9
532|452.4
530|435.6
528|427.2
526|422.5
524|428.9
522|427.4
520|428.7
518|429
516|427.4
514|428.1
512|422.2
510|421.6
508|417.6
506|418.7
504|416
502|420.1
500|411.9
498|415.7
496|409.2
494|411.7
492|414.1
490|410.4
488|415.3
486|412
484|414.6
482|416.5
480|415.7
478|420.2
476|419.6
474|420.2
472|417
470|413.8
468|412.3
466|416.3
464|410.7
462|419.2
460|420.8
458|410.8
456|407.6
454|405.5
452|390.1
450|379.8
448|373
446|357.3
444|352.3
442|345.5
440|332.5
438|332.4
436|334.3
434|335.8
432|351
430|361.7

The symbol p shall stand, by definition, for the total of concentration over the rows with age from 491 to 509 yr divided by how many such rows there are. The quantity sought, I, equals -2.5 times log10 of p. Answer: -6.55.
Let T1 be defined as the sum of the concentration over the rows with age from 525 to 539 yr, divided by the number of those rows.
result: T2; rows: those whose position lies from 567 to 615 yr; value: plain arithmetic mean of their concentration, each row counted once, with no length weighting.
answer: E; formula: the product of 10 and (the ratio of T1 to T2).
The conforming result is 10.4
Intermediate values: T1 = 451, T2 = 432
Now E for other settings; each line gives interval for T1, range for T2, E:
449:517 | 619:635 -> 9.4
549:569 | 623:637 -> 10.3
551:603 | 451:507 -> 10.6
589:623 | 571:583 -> 10.1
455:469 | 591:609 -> 9.5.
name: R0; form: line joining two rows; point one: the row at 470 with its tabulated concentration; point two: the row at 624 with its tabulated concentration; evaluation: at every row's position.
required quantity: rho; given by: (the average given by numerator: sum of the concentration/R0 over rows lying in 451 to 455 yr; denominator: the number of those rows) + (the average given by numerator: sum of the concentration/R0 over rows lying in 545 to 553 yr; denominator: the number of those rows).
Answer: 2.10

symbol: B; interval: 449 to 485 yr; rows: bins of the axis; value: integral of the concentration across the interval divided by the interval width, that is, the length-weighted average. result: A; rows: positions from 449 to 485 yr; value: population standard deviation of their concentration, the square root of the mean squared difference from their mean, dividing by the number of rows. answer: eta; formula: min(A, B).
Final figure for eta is 11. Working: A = 11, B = 412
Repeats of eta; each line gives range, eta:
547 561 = 14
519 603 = 20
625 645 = 4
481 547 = 24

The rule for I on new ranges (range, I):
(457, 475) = -6.55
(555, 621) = -6.60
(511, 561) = -6.64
